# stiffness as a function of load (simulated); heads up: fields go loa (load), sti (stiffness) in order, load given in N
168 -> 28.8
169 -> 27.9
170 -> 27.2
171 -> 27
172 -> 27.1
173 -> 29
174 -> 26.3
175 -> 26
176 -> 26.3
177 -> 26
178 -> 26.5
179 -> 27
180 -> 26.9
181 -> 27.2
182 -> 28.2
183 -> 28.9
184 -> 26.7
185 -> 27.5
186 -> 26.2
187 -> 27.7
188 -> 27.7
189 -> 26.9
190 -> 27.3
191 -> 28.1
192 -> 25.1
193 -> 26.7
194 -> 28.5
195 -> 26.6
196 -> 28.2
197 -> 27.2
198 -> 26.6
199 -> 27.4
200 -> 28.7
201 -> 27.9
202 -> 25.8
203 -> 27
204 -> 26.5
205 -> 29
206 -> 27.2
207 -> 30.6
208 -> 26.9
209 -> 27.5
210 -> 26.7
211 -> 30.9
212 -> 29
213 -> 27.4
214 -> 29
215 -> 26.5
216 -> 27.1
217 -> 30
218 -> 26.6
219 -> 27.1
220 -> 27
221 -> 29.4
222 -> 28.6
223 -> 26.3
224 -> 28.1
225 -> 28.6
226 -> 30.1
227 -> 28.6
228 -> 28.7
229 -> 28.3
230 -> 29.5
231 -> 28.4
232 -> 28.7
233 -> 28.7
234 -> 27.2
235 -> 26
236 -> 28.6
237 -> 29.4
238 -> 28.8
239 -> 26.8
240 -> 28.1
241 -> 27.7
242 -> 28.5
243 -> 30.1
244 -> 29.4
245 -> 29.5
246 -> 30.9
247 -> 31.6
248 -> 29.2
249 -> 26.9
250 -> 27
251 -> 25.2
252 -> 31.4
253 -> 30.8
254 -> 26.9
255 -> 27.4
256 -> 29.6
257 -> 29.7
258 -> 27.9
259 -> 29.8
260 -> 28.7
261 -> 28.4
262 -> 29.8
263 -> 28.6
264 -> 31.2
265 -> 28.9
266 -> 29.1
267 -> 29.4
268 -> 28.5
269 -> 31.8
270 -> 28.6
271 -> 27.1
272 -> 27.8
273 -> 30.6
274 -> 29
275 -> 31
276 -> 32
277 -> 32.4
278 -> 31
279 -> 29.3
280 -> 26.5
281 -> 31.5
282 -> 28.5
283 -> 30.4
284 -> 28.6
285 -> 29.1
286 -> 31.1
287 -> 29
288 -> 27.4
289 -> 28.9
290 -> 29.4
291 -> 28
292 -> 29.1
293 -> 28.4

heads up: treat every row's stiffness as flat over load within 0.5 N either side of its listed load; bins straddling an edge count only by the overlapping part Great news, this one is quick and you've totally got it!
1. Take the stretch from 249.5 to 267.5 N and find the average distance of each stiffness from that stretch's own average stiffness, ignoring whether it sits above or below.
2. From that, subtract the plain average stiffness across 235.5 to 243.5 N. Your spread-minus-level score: -27.3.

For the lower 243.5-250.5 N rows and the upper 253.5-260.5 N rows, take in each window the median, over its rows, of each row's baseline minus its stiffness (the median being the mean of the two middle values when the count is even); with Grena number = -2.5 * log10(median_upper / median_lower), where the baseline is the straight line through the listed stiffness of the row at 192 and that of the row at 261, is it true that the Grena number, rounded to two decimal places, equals 1.79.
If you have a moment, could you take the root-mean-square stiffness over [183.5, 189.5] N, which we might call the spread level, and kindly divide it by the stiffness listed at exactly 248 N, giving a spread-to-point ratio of 0.93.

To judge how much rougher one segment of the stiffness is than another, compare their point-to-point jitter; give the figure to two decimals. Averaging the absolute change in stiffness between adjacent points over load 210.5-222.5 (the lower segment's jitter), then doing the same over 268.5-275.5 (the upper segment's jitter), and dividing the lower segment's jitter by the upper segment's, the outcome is 0.85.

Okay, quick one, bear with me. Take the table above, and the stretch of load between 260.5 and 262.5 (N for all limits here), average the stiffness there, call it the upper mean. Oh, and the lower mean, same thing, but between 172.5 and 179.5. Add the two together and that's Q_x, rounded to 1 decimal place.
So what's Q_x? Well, 55.8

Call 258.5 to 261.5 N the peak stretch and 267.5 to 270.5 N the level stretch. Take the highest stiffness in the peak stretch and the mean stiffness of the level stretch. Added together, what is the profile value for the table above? 59.4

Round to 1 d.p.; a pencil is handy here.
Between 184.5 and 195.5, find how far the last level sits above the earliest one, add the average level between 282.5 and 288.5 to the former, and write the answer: 28.4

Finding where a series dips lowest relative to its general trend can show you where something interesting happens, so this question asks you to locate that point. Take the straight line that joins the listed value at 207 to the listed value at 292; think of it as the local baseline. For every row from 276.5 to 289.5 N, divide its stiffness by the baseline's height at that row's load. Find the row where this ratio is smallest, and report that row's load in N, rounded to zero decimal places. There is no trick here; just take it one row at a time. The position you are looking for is 280 N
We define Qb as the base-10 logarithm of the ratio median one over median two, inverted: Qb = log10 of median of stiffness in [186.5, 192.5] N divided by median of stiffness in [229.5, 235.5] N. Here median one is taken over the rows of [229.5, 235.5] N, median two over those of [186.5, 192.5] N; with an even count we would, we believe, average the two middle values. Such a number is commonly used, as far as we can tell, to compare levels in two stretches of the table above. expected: -0.016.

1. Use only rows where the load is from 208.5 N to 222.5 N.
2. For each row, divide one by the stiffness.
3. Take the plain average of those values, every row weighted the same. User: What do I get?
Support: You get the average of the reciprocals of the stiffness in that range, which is 0.0357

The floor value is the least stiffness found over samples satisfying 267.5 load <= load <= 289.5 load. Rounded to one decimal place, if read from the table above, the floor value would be 26.5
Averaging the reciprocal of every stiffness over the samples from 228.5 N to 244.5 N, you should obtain 0.0353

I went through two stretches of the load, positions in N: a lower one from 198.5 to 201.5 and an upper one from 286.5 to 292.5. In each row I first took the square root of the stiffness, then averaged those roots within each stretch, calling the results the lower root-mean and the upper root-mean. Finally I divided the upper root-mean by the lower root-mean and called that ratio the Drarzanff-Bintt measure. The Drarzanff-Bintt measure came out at 1.01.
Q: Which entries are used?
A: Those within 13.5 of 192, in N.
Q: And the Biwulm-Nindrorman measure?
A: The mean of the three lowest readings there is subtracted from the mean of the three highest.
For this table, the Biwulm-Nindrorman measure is 3.17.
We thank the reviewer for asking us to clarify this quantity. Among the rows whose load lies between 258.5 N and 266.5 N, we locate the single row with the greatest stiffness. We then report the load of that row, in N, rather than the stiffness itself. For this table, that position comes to 264 N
